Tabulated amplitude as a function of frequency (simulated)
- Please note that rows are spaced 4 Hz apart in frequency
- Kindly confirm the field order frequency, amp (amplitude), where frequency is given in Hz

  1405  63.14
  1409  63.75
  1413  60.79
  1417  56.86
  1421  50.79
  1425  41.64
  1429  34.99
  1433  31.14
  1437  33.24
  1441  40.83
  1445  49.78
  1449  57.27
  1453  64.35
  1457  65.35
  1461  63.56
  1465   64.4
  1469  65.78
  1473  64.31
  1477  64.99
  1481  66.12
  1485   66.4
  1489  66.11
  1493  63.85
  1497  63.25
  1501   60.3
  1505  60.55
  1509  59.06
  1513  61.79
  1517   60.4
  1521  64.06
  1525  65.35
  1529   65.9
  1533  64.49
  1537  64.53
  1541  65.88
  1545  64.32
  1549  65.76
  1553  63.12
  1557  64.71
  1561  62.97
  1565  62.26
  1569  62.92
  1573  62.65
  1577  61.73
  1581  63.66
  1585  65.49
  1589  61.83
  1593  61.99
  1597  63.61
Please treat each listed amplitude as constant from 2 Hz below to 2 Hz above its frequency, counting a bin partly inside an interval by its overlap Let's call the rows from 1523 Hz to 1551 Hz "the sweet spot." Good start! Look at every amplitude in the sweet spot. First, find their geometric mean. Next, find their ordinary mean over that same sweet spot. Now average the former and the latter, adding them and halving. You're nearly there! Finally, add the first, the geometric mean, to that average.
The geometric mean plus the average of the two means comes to 130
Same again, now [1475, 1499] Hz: 130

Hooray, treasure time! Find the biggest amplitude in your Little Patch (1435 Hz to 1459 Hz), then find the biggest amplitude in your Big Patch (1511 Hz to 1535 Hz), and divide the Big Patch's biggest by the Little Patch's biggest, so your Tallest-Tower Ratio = 1.01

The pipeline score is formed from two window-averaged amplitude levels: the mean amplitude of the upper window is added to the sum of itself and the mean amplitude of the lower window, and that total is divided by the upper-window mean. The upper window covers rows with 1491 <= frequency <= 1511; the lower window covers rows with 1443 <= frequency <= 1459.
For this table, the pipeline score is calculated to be 2.96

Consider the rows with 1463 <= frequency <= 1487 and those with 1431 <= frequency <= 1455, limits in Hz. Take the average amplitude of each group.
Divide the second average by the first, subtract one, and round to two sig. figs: -0.29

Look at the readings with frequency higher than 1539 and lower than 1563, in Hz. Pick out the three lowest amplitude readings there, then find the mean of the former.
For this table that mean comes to 63.5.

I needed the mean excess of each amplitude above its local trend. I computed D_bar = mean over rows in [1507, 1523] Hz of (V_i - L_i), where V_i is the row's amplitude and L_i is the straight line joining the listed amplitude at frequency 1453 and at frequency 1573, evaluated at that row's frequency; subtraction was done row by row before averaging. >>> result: -2.1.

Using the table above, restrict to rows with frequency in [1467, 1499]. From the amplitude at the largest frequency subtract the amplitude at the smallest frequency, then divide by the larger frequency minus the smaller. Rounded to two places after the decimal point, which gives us -0.09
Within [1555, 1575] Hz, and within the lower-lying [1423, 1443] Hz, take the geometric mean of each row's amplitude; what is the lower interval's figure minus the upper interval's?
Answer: -27.0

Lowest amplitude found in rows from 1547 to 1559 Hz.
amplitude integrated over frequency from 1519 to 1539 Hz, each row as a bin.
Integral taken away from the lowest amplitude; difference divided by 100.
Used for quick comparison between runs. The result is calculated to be -12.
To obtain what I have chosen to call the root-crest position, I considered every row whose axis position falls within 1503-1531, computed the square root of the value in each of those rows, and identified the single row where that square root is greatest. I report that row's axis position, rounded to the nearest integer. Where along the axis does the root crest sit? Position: 1529 Hz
